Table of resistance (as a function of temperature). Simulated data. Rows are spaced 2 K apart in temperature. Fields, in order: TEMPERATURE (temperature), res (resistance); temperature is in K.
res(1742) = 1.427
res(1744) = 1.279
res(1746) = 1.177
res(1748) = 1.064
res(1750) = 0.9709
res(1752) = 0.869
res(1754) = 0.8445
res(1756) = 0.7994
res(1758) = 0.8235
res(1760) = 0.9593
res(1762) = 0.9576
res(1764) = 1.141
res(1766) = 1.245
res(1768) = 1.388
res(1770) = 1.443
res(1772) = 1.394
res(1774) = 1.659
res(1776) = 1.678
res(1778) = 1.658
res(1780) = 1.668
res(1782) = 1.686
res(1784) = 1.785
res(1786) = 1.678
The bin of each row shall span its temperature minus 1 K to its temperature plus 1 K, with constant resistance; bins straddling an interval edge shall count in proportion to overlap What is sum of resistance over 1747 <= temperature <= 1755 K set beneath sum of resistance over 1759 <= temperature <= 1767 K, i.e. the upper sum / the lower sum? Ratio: 1.15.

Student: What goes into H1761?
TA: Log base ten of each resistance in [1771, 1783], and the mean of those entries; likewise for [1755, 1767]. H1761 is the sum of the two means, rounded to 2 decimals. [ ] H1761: 0.20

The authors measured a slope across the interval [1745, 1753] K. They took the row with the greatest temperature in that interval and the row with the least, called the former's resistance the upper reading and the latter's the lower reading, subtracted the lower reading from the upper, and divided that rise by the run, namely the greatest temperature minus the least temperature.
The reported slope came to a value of -0.05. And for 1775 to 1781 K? 0.00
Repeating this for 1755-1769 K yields 0.05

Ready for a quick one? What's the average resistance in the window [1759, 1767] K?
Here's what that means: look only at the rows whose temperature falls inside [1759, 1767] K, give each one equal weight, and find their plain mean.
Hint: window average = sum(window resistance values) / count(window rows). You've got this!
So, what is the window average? 1.1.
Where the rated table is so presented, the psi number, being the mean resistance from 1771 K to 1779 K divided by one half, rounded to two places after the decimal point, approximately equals 3.19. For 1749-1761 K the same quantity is 1.76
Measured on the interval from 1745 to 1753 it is 2.04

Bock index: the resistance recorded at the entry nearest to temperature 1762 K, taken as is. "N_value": 0.9576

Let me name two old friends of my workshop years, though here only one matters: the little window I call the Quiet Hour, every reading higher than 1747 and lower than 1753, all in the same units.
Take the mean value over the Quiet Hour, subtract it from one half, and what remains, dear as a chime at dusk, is -0.47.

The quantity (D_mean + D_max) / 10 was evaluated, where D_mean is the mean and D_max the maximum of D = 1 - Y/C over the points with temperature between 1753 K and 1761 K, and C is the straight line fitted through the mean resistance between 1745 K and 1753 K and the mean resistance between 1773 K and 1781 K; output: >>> 0.062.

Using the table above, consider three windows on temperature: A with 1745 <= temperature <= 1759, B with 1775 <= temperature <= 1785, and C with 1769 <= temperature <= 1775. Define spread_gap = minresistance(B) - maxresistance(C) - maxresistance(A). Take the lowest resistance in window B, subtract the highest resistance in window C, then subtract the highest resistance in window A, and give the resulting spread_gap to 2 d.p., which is -1.18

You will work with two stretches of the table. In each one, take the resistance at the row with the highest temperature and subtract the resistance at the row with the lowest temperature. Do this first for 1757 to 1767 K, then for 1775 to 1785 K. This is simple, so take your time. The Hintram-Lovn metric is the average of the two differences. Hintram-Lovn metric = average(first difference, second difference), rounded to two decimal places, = 0.26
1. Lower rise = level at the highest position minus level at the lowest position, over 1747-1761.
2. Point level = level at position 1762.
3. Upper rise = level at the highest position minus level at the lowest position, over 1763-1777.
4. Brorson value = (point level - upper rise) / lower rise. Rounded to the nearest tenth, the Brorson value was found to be -4.0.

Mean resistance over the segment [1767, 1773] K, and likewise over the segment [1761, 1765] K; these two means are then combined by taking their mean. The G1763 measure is 1.23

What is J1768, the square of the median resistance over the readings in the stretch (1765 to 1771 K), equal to 1.9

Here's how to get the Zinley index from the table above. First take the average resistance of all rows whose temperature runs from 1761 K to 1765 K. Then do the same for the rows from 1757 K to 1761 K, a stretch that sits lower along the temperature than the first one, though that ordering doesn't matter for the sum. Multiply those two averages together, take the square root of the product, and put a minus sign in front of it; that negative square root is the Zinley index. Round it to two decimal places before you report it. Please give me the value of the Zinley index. -0.97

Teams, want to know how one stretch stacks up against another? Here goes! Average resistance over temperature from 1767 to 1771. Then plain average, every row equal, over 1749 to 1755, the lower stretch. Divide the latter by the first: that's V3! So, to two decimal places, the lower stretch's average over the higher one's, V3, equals 0.63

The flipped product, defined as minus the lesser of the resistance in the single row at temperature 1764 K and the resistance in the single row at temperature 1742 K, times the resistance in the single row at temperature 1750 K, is -1.11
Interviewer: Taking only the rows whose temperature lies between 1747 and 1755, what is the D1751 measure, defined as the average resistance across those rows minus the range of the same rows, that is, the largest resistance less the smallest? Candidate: 0.72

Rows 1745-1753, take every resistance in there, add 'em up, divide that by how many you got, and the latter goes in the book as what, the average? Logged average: 1.0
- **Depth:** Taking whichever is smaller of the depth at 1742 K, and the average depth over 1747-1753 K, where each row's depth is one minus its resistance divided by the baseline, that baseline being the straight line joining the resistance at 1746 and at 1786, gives -0.27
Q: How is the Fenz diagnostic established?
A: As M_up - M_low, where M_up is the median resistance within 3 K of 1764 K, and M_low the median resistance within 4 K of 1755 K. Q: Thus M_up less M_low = 0.31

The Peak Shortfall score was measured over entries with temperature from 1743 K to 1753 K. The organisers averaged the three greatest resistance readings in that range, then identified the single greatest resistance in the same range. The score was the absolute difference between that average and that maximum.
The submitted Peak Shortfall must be 0.11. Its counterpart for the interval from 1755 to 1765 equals 0.12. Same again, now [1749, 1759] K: 0.08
